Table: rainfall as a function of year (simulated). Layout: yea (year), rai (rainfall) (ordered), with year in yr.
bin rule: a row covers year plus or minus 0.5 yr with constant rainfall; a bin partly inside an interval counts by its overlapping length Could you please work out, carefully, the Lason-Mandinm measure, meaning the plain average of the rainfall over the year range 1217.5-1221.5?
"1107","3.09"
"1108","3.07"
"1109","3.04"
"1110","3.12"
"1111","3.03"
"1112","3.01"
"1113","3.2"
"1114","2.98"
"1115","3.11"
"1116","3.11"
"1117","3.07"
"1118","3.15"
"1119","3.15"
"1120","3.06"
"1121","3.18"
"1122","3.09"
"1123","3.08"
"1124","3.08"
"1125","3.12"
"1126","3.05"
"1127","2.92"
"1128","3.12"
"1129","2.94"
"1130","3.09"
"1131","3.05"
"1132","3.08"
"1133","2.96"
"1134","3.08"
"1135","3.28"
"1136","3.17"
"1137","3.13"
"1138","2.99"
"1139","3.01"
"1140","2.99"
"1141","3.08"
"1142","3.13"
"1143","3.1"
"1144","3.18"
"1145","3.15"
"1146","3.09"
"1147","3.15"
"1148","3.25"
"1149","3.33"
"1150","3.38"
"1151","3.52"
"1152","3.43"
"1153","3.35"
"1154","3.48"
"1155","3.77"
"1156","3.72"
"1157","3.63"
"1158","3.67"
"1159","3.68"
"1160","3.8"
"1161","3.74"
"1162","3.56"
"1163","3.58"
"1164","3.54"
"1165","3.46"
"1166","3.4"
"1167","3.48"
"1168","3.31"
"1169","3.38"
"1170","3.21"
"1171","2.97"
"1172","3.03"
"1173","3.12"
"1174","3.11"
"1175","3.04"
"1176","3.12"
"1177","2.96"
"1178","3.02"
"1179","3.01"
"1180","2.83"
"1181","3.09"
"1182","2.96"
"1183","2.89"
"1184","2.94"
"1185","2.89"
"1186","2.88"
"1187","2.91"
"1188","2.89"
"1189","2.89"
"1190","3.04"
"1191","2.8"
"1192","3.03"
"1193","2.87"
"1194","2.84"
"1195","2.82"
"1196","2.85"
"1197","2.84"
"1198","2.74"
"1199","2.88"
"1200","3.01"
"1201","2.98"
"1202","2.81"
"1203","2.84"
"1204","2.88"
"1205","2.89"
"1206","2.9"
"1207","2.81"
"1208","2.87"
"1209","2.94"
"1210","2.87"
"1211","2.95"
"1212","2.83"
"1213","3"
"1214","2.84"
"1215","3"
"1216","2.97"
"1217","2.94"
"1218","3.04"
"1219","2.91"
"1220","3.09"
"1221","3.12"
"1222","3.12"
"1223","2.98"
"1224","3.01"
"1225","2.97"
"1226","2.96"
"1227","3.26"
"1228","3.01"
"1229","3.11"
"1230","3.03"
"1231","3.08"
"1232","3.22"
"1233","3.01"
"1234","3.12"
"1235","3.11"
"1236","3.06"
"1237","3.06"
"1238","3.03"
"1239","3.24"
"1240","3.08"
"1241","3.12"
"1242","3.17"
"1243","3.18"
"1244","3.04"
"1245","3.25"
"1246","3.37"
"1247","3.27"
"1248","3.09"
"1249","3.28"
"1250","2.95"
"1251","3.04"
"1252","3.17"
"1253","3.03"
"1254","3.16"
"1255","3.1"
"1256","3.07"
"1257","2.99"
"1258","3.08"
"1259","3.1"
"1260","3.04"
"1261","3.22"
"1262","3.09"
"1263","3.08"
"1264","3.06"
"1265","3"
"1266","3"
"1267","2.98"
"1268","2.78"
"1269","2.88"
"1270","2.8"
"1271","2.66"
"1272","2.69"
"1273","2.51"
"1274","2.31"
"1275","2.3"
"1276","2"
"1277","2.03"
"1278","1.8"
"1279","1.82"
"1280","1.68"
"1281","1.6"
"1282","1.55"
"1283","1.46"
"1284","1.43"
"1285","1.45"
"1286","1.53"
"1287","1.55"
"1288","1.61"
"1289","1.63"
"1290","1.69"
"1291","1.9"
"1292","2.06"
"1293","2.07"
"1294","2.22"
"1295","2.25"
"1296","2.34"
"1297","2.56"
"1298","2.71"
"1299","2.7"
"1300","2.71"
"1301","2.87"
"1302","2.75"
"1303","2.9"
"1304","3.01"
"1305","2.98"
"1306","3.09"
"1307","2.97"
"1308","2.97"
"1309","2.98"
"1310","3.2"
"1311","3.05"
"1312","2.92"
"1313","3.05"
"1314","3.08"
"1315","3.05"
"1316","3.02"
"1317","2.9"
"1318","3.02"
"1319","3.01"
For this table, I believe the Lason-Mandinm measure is 3.04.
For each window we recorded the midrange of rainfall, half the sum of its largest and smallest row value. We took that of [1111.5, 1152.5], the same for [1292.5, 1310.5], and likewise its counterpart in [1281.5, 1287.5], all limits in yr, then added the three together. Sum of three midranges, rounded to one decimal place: 7.3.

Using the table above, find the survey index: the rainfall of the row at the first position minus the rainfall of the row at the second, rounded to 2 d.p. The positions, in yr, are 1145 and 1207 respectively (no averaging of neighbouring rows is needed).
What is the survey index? 0.34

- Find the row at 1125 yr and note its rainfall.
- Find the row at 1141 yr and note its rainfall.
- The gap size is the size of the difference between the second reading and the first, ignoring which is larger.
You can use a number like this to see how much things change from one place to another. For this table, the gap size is 0.04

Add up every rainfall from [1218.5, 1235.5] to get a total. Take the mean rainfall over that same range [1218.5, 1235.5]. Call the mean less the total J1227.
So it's -49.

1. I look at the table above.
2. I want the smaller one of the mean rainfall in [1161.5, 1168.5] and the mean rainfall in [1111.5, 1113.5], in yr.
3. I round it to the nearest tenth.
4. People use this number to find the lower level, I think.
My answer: 3.1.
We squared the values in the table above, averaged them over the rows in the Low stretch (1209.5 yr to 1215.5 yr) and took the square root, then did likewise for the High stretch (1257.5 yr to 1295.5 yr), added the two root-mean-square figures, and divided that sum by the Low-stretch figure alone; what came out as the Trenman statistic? 1.81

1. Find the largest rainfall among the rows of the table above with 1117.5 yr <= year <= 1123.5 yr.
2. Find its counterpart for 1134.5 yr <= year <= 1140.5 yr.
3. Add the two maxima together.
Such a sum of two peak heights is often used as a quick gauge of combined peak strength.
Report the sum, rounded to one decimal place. 6.5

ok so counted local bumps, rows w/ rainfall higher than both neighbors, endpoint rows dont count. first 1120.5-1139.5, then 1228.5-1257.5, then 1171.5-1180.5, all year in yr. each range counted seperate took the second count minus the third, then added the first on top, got 10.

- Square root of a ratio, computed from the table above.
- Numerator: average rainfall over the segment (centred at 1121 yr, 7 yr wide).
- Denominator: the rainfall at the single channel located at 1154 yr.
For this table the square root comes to 0.946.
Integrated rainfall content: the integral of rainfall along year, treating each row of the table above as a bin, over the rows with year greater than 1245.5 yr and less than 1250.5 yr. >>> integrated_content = 16.0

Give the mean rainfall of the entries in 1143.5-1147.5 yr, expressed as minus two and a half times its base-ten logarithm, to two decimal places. -1.24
